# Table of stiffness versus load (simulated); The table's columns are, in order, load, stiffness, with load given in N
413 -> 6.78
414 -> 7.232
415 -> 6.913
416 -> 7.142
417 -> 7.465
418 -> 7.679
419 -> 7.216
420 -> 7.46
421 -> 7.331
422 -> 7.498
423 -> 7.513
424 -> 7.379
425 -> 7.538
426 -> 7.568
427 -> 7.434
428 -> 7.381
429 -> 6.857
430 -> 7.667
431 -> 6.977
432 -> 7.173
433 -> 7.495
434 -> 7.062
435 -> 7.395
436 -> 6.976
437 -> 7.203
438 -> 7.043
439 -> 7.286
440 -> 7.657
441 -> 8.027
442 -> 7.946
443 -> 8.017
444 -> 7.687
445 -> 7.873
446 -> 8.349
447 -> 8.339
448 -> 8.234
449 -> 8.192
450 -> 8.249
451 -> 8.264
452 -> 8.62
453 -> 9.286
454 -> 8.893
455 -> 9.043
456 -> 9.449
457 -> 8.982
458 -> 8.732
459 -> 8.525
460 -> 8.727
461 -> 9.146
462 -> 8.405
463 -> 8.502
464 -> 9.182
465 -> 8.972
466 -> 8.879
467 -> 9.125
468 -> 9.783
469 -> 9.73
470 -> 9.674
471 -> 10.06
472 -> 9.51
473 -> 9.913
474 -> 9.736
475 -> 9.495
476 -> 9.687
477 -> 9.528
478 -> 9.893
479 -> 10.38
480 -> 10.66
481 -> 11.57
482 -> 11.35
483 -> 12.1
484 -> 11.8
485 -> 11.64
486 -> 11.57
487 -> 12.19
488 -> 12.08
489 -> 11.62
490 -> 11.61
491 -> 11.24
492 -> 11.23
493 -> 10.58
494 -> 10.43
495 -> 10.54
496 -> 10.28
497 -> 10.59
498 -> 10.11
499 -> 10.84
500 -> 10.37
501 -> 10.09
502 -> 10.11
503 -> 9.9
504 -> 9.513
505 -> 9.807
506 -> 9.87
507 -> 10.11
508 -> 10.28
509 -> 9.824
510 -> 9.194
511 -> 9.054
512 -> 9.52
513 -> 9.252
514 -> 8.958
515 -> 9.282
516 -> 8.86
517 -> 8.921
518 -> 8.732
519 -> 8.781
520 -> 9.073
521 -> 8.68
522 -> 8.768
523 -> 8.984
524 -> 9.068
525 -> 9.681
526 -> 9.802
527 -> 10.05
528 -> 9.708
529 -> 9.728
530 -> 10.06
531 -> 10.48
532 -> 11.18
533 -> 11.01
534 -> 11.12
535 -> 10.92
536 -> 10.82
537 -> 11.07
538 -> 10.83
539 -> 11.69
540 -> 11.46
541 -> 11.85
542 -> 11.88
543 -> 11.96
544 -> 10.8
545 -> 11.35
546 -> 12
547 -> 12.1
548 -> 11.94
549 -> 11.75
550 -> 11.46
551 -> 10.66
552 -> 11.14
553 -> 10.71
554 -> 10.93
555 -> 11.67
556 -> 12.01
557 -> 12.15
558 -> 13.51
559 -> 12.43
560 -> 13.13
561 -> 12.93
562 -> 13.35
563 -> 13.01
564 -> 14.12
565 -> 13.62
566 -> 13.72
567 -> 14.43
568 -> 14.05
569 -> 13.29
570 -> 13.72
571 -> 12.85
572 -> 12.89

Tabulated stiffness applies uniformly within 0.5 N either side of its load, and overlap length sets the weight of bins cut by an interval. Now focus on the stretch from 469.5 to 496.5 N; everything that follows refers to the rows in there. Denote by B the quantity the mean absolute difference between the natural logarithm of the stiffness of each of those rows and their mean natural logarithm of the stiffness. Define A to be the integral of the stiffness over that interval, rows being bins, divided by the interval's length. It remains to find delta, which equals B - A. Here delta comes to -10.7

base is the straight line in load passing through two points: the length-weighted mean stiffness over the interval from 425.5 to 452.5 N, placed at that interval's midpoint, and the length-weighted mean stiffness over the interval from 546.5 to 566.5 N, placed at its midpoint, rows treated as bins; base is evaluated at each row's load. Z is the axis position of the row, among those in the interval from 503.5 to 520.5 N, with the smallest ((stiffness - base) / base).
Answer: 518 N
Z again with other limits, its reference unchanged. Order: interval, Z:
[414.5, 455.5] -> 438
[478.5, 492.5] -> 479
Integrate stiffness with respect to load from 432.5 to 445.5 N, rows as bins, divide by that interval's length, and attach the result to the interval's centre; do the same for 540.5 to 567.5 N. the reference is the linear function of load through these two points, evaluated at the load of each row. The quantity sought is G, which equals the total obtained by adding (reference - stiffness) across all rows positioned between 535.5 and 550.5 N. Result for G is 4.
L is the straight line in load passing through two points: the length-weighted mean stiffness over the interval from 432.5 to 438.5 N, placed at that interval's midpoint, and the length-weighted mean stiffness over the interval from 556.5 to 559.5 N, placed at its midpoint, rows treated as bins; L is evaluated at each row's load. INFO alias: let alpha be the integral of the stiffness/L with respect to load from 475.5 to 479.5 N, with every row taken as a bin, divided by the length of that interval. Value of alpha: 1.09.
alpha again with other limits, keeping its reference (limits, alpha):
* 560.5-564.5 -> 1.04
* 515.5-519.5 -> 0.81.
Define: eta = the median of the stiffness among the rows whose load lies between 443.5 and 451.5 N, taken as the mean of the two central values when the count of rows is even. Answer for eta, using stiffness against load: 8.2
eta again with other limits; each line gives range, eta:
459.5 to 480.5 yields 9.5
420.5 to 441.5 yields 7.4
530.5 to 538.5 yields 11.0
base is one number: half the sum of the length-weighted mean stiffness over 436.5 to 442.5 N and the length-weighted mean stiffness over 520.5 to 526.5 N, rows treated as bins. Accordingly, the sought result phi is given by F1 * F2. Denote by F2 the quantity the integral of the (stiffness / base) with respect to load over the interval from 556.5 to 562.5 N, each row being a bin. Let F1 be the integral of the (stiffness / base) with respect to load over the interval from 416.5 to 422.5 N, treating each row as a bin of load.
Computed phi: 50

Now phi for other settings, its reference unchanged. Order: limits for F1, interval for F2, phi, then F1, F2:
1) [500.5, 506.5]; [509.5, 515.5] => 47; 7.1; 6.6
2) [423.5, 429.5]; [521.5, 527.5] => 36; 5.3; 6.8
